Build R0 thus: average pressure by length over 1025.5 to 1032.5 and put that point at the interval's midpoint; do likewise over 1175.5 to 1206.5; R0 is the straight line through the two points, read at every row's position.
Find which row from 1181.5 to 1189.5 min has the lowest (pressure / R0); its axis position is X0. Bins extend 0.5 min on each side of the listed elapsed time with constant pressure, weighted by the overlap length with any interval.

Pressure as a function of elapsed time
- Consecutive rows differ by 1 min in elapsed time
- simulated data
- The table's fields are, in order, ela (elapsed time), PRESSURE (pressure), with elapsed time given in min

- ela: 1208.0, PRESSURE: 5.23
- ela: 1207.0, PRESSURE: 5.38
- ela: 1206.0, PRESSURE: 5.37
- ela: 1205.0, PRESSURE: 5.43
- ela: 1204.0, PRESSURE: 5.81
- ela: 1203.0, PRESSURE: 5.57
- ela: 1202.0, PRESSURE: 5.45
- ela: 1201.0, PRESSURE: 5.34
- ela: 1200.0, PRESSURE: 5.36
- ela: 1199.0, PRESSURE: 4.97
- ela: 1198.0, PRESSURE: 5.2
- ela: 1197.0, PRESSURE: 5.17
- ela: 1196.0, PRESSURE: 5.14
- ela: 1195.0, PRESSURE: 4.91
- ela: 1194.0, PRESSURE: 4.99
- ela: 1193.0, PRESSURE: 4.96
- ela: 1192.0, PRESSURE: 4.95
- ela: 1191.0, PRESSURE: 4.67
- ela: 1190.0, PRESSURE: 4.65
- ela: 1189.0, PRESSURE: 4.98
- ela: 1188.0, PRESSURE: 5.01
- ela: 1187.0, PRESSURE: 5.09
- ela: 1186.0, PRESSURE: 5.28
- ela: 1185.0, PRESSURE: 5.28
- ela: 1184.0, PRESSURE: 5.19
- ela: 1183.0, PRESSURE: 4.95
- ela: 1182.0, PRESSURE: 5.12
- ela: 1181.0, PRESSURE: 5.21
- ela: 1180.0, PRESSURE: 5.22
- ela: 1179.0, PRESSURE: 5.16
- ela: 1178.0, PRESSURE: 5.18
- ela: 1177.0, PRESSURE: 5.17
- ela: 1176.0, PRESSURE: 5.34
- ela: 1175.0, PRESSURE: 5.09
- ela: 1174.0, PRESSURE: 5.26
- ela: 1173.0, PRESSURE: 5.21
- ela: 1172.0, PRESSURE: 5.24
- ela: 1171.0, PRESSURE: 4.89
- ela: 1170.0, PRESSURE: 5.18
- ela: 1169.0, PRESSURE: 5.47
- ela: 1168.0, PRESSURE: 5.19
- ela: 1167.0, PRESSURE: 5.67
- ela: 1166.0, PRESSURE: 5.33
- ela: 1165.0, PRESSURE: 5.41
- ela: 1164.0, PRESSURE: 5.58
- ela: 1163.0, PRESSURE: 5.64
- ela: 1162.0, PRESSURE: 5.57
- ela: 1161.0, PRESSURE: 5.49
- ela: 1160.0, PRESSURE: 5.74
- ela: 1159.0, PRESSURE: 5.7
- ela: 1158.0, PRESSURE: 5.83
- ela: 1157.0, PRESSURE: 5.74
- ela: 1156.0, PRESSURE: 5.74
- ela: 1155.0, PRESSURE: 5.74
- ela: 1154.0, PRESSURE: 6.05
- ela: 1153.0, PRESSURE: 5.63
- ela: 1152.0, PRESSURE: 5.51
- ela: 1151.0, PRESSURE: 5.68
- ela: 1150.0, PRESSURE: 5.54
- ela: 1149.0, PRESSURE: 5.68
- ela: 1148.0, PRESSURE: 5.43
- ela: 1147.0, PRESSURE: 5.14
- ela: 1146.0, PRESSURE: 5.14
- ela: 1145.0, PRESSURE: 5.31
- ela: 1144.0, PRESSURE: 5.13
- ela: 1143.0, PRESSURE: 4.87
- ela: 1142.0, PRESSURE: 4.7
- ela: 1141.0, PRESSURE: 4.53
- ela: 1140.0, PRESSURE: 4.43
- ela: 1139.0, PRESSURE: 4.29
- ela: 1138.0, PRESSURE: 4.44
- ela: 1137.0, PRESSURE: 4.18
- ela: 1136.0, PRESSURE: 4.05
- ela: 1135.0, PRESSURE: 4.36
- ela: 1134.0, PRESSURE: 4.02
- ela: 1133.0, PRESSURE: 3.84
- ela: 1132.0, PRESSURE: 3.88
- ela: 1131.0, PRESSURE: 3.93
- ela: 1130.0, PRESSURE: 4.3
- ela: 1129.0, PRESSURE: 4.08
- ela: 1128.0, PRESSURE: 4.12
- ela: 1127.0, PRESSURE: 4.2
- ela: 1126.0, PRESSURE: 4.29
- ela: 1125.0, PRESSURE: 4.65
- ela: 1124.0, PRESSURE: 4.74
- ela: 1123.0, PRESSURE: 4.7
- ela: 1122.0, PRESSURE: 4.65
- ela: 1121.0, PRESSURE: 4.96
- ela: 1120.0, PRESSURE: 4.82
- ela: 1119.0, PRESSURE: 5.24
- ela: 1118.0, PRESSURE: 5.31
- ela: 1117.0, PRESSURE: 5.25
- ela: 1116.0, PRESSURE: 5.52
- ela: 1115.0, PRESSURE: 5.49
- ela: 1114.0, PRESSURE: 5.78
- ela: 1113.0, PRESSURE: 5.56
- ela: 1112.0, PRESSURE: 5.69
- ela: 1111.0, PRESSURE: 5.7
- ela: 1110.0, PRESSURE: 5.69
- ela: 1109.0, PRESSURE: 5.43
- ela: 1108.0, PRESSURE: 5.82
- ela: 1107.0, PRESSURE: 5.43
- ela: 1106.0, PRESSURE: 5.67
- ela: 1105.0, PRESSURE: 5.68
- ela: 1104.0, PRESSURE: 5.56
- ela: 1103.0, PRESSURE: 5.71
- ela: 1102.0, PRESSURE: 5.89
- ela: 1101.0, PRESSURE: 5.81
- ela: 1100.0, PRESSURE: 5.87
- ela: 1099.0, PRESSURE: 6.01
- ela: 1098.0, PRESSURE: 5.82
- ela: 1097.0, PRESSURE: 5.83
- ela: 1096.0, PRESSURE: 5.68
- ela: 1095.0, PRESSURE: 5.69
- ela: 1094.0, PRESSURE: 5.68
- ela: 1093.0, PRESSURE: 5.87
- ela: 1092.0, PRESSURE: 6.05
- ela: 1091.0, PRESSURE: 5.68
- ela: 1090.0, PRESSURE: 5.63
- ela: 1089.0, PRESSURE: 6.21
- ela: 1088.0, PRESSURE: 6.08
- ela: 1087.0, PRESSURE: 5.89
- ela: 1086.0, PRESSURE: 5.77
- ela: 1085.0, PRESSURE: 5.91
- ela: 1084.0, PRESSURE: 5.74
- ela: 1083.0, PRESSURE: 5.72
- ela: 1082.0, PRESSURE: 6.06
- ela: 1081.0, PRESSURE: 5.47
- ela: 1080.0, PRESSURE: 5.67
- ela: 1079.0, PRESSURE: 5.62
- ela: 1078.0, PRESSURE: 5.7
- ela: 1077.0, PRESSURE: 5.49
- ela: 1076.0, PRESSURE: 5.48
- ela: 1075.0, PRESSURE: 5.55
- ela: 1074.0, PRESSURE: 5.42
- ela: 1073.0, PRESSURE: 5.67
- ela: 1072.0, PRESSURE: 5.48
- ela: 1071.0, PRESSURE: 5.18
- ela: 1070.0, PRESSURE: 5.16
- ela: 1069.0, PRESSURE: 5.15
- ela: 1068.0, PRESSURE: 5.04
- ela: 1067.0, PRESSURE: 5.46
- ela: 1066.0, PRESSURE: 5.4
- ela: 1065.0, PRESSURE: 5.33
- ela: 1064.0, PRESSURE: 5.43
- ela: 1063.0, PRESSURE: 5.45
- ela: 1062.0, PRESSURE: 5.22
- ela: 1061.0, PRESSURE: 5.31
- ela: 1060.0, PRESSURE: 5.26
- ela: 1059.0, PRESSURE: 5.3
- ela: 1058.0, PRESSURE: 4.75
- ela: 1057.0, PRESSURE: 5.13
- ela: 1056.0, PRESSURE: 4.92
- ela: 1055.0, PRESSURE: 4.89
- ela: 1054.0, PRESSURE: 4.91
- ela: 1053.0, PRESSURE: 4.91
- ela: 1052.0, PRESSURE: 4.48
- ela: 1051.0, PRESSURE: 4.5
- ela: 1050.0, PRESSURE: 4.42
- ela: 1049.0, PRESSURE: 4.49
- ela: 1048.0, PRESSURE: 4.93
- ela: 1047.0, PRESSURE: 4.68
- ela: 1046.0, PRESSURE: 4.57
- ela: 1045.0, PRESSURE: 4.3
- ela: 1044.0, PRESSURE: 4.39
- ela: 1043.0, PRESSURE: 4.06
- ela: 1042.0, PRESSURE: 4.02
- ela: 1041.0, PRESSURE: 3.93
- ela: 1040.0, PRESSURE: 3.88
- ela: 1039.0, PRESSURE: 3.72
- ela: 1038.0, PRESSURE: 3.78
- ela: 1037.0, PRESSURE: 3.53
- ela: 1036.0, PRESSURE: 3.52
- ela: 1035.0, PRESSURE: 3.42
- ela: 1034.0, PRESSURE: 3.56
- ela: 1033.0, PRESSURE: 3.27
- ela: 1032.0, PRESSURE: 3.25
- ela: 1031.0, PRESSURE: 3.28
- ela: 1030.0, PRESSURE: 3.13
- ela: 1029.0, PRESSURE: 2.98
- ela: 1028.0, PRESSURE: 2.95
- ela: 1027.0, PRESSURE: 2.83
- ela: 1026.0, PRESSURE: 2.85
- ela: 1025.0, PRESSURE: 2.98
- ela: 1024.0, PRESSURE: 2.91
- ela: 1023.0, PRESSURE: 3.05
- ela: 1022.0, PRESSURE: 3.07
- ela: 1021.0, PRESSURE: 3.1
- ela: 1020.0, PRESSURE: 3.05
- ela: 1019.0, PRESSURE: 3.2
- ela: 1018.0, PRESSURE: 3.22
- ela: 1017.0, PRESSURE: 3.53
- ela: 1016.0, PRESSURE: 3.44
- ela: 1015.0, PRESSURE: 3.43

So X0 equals 1189.0 min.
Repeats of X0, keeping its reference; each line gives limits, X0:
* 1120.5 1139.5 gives 1133.0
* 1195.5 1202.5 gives 1199.0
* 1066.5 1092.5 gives 1068.0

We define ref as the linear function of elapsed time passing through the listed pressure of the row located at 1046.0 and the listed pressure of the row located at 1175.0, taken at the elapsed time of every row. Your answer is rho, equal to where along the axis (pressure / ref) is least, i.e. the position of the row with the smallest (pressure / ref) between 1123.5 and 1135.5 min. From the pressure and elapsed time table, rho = 1133.0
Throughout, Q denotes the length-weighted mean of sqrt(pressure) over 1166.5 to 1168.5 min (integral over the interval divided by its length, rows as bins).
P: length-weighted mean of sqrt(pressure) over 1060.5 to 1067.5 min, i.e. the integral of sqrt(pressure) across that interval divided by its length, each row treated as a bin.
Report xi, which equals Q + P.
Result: 4.65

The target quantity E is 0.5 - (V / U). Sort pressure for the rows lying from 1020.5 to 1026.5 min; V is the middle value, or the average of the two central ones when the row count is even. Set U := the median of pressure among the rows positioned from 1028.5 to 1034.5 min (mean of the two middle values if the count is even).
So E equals -0.42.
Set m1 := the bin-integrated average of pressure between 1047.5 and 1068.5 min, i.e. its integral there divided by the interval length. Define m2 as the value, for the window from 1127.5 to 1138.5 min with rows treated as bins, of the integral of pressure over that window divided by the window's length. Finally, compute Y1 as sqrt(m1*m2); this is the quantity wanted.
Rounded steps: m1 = 5.03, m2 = 4.11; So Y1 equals 4.54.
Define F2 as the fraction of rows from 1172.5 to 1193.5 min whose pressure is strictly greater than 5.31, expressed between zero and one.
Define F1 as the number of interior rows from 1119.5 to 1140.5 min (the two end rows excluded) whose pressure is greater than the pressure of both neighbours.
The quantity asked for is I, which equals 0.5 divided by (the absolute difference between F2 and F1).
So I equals 0.101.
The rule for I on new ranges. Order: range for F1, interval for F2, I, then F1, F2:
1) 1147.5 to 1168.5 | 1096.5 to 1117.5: 0.083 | 7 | 1.0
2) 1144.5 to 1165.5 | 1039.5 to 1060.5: 0.083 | 6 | 0.0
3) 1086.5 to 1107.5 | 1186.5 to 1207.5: 0.076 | 7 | 0.4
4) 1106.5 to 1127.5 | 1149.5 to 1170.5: 0.082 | 7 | 0.9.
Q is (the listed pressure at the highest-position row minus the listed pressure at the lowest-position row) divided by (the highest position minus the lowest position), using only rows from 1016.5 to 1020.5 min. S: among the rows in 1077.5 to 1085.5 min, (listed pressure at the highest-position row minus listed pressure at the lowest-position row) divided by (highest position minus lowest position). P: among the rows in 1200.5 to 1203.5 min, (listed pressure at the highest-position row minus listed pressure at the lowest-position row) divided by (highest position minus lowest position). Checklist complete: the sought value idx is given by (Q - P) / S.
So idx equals -9.2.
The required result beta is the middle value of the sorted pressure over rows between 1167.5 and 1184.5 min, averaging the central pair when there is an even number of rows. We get 5.2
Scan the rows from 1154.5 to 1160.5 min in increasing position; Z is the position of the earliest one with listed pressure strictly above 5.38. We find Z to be 1155.0 min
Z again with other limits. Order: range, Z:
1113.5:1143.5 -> 1114.0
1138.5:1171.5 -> 1148.0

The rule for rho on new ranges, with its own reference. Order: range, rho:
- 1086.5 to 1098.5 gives 1090.0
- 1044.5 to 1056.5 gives 1045.0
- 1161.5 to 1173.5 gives 1171.0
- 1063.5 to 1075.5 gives 1068.0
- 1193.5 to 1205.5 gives 1195.0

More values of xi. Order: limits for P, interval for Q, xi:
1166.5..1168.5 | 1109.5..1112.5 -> 4.72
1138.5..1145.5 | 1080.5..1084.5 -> 4.58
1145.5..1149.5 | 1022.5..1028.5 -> 4.02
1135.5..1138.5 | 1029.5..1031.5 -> 3.84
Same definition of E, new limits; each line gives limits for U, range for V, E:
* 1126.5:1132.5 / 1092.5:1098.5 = -0.90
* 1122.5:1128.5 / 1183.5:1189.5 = -0.65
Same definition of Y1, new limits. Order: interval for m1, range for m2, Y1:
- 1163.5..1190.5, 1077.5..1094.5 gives 5.50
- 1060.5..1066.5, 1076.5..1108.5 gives 5.56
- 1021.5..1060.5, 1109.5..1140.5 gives 4.33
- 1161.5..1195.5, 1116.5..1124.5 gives 5.07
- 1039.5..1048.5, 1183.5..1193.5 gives 4.64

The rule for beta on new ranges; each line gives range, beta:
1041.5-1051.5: 4.5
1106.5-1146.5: 4.7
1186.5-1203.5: 5.0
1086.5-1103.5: 5.8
